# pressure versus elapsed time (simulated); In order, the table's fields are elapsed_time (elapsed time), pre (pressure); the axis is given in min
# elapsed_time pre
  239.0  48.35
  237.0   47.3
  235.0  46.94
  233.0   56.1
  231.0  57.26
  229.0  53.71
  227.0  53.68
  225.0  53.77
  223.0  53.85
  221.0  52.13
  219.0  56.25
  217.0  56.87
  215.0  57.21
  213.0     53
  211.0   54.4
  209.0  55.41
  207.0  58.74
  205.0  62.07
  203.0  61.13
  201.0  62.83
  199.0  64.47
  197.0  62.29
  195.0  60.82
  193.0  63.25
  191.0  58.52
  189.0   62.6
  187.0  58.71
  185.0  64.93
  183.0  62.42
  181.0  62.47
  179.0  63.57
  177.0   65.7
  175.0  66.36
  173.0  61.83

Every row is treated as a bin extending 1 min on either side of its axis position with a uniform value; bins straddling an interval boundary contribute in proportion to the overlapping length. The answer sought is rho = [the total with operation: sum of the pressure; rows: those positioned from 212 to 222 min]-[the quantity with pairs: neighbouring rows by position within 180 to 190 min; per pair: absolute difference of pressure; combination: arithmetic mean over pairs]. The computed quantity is 272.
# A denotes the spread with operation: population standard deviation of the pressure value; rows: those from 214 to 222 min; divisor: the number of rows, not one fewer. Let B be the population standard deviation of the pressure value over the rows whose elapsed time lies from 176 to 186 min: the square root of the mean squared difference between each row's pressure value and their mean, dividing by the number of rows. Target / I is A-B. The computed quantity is 0.7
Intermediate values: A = 2.0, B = 1.3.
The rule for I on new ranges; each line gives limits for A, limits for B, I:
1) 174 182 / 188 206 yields 0.0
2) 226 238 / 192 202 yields 2.8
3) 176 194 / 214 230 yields 0.6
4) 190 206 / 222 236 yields -1.3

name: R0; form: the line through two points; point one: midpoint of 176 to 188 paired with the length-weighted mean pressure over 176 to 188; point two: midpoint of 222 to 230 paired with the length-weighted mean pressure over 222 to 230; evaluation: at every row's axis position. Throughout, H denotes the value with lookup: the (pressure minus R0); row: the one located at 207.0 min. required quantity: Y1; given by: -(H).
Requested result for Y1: -1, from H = 1.0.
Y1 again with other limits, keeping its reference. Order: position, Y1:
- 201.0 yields -4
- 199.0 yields -5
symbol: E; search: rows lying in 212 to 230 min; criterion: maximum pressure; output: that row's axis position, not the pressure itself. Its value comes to 215.0 min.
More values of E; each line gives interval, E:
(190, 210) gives 199.0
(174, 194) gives 175.0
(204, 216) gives 205.0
